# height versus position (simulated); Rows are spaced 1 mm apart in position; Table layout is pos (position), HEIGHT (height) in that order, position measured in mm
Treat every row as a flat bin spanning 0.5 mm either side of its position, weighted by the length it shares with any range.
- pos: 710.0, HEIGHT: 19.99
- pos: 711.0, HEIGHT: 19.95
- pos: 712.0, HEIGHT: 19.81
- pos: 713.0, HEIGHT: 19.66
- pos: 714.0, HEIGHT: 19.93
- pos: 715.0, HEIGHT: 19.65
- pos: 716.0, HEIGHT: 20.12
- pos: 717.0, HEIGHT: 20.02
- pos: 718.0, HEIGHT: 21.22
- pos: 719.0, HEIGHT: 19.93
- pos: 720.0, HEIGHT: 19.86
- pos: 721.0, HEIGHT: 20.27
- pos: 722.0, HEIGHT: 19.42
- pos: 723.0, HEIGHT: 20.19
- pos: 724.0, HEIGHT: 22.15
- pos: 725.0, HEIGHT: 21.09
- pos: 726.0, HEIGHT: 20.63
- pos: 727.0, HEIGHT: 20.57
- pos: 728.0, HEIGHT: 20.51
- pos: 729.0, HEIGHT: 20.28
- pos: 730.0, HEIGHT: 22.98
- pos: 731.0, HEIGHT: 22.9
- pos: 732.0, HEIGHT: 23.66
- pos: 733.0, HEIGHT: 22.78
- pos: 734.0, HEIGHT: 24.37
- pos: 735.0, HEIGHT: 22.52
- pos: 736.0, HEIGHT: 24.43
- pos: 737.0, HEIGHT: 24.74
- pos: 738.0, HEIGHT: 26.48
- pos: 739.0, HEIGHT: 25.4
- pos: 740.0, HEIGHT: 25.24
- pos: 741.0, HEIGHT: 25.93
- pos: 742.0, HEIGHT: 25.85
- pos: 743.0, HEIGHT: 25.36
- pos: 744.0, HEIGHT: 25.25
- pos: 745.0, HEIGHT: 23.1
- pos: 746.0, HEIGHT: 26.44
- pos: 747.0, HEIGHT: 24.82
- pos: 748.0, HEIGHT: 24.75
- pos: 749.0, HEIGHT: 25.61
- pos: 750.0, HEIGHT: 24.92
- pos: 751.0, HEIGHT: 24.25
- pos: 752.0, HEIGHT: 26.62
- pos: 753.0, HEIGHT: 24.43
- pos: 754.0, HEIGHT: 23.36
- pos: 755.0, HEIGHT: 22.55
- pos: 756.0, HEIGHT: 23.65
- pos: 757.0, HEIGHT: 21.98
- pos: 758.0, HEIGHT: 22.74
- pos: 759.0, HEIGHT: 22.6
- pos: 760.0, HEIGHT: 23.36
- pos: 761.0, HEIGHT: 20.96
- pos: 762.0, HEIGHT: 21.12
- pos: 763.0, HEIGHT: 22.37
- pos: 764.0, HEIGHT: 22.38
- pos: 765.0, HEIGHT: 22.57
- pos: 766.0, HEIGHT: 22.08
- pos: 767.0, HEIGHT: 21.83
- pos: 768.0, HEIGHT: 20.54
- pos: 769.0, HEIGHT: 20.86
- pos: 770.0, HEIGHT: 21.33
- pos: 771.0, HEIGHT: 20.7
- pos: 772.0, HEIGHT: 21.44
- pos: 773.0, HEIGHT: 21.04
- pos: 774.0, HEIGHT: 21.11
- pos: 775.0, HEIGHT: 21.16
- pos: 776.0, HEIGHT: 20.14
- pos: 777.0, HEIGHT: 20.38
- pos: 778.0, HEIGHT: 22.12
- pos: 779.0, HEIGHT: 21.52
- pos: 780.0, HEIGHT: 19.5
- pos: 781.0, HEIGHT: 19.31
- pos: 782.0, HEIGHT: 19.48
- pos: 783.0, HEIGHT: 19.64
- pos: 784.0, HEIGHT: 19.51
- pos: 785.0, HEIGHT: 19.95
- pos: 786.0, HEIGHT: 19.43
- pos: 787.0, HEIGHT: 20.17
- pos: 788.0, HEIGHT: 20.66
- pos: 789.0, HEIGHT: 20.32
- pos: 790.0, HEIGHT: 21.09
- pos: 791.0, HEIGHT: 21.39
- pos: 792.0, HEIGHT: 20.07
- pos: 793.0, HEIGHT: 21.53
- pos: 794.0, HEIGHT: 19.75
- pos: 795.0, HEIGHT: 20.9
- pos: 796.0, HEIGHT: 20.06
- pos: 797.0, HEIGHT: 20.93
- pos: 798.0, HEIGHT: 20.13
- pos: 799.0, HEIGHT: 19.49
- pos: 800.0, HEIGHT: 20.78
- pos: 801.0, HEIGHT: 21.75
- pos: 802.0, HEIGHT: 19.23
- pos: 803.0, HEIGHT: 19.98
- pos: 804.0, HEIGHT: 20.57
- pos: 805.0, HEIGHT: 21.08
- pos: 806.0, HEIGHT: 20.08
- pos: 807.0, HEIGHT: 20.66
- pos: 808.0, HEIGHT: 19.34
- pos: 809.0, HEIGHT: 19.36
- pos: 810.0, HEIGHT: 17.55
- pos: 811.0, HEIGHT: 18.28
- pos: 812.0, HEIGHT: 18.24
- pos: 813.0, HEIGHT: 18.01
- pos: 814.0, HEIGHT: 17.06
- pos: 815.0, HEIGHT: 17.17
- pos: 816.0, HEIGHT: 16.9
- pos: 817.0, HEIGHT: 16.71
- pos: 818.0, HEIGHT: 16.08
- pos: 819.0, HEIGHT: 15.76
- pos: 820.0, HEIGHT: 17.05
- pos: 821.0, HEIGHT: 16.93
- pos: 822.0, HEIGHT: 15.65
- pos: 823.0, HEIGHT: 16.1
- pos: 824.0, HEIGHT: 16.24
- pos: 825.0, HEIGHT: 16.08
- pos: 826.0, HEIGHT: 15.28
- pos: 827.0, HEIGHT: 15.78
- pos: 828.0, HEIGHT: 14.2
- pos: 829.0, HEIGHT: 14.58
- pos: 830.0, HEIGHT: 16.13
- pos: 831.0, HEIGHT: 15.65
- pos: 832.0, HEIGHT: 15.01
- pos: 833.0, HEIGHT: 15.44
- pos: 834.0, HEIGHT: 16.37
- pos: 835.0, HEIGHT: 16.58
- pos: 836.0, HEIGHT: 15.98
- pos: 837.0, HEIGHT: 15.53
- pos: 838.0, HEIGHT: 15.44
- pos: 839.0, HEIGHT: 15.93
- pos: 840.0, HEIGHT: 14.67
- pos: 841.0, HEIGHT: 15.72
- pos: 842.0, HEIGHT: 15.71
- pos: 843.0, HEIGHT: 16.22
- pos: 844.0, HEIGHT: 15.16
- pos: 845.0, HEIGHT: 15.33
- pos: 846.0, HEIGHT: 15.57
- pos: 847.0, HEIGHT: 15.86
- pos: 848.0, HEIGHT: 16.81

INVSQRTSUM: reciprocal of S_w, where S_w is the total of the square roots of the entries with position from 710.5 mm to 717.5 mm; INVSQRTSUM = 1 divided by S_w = 0.03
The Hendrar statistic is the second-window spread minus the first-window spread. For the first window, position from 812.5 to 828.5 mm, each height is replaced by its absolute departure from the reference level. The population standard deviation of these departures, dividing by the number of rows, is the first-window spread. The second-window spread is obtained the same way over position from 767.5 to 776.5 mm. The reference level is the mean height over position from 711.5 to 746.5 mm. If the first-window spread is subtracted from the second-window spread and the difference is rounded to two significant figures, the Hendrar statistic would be -0.49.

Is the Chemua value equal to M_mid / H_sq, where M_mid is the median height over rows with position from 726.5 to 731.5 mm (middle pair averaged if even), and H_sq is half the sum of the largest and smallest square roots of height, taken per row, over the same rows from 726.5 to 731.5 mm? 4.43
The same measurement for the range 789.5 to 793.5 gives 4.66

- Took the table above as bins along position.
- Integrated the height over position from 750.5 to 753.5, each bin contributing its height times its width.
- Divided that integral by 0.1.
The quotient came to 753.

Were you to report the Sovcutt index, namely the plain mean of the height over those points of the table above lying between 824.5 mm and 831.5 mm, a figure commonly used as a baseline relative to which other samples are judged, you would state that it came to 15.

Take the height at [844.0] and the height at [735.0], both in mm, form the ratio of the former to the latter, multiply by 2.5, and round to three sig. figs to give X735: 1.68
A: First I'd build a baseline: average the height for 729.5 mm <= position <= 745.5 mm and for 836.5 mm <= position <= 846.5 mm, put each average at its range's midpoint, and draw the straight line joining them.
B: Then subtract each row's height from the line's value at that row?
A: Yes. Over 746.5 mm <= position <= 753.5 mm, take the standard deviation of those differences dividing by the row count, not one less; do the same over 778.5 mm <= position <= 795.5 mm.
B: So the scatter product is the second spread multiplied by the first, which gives 0.80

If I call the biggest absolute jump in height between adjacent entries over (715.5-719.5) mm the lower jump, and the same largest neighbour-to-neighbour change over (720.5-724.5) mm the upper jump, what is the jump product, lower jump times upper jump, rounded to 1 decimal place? 2.5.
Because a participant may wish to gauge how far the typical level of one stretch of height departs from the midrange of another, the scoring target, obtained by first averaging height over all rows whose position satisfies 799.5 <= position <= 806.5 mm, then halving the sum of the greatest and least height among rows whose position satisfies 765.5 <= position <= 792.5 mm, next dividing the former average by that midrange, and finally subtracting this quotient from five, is 4.01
